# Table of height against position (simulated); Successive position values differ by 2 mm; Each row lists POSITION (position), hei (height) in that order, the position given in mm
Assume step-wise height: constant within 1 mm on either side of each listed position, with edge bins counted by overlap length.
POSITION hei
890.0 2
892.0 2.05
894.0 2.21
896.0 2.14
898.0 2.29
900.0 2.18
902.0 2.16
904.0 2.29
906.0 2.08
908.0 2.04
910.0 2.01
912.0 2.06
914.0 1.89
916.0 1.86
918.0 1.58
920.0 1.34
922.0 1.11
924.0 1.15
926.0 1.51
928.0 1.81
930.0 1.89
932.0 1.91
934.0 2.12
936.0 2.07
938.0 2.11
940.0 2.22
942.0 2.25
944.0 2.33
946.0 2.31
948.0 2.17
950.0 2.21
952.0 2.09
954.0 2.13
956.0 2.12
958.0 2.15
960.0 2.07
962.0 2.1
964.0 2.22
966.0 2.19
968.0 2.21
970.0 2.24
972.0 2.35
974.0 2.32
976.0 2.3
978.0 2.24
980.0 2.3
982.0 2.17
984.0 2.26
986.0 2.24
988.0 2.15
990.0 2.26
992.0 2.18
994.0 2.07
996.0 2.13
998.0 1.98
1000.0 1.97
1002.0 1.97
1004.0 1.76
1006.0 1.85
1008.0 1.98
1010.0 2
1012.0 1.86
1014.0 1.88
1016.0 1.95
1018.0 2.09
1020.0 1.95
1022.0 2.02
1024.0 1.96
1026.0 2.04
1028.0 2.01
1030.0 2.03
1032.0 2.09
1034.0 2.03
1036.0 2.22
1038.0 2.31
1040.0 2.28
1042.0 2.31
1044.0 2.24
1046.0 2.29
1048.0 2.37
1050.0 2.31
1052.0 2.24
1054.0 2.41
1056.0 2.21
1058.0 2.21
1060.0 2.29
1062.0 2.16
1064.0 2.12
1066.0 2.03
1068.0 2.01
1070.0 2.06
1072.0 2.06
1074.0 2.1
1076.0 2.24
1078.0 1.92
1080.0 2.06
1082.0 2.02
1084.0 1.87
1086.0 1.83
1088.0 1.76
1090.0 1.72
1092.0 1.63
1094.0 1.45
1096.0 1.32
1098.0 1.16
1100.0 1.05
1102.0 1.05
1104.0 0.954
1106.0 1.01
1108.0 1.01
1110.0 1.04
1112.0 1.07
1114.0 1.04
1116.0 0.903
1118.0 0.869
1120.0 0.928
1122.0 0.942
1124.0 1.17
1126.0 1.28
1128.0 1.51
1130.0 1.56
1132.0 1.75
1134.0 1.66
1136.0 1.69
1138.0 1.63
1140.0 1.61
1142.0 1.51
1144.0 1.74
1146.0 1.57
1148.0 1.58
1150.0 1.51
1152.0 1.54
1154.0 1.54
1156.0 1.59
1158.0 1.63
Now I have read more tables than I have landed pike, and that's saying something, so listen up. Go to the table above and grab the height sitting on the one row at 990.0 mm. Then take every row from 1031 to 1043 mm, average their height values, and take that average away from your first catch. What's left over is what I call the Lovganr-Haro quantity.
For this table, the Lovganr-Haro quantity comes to 0.1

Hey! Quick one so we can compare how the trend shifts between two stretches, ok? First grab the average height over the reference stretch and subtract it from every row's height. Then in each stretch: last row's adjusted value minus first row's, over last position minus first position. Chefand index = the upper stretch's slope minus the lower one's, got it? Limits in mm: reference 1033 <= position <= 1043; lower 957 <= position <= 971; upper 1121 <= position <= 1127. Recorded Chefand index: 0.077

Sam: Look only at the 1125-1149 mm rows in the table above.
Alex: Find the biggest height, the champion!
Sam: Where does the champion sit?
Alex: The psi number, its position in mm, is 1132.0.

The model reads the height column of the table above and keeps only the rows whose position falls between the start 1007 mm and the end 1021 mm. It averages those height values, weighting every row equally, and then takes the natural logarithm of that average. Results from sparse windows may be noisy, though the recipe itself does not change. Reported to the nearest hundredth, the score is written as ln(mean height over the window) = 0.67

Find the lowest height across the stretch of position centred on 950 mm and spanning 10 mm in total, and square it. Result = 4.4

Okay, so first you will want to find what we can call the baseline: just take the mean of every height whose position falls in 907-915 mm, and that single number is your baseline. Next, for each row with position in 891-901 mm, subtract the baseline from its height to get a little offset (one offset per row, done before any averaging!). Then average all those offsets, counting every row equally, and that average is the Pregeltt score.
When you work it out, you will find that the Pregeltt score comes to 0.2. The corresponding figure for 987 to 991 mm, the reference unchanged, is 0.2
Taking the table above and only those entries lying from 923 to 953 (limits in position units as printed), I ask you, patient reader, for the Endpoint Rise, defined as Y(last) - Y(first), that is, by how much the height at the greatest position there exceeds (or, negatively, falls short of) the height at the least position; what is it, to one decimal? 0.9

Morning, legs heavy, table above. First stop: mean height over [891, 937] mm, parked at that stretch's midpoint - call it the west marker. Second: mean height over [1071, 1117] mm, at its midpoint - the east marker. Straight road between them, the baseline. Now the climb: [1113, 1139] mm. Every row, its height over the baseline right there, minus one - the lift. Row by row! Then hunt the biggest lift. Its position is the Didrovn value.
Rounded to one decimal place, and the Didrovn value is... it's 1132.0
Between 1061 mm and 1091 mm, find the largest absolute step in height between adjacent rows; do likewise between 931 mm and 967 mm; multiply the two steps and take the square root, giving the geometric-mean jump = 0.26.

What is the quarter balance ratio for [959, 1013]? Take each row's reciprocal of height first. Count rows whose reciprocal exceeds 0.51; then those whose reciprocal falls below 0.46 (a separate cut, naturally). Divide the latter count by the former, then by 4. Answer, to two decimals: 1.08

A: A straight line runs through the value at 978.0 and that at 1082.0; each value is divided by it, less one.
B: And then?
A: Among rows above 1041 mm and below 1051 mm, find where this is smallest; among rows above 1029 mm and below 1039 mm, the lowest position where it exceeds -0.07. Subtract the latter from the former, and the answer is 14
